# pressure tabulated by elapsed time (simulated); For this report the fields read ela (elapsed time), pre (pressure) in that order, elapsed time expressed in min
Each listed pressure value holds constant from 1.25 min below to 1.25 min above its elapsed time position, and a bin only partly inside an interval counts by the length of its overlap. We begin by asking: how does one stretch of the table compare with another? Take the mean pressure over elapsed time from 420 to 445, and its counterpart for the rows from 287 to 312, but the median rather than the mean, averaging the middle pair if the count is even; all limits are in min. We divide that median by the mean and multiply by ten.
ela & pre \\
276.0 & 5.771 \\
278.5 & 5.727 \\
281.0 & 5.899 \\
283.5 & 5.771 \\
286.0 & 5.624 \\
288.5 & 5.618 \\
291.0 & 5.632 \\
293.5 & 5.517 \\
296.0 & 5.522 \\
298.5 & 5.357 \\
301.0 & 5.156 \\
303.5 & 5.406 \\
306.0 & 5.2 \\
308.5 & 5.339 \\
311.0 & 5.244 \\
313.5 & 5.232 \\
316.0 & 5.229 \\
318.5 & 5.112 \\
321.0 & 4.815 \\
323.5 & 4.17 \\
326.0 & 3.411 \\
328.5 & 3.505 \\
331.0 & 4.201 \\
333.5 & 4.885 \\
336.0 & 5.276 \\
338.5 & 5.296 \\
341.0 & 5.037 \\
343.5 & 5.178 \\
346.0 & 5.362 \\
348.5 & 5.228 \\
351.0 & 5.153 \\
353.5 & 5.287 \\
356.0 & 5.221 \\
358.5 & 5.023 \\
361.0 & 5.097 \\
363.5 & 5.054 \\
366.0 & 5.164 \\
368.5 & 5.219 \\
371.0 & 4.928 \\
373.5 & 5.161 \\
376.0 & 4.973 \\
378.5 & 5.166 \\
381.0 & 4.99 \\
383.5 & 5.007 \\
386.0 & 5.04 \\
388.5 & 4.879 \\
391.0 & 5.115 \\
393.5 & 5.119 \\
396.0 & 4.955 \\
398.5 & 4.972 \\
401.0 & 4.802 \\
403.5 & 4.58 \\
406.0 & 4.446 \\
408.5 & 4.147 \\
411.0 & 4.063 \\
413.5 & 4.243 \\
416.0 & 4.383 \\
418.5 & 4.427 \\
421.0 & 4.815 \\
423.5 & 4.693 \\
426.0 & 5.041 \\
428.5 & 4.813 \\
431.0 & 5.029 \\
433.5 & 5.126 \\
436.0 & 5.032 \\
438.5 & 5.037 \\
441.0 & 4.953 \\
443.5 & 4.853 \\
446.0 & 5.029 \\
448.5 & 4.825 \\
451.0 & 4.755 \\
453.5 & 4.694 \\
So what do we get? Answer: 10.9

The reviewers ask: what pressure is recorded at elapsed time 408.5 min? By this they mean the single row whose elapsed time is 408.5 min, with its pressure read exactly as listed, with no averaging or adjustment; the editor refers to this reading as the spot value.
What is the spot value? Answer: 4.147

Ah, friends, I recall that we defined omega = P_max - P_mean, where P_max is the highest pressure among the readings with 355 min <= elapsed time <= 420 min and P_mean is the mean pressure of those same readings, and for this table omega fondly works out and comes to 0.37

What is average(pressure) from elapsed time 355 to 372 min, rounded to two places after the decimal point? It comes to 5.10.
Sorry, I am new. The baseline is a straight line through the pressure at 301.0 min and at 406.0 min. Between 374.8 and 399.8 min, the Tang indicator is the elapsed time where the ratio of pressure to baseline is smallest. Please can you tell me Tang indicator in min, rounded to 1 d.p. 388.5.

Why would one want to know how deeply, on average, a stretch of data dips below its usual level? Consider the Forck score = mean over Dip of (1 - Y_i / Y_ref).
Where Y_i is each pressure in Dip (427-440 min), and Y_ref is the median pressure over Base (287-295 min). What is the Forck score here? 0.11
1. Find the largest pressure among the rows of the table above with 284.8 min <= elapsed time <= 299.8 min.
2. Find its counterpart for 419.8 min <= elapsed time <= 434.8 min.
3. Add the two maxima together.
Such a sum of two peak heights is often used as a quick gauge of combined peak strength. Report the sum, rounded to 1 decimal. 10.8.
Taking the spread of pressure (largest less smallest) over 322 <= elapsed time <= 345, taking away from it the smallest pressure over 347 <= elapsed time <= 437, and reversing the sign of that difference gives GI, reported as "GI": 2.2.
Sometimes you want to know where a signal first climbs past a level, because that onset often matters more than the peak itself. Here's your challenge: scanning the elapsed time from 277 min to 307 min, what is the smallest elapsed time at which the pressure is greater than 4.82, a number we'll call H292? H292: 278.5 min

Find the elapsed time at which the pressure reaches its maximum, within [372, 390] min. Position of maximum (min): 378.5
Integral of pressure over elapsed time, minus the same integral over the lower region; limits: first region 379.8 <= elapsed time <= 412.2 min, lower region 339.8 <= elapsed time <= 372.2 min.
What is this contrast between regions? -12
